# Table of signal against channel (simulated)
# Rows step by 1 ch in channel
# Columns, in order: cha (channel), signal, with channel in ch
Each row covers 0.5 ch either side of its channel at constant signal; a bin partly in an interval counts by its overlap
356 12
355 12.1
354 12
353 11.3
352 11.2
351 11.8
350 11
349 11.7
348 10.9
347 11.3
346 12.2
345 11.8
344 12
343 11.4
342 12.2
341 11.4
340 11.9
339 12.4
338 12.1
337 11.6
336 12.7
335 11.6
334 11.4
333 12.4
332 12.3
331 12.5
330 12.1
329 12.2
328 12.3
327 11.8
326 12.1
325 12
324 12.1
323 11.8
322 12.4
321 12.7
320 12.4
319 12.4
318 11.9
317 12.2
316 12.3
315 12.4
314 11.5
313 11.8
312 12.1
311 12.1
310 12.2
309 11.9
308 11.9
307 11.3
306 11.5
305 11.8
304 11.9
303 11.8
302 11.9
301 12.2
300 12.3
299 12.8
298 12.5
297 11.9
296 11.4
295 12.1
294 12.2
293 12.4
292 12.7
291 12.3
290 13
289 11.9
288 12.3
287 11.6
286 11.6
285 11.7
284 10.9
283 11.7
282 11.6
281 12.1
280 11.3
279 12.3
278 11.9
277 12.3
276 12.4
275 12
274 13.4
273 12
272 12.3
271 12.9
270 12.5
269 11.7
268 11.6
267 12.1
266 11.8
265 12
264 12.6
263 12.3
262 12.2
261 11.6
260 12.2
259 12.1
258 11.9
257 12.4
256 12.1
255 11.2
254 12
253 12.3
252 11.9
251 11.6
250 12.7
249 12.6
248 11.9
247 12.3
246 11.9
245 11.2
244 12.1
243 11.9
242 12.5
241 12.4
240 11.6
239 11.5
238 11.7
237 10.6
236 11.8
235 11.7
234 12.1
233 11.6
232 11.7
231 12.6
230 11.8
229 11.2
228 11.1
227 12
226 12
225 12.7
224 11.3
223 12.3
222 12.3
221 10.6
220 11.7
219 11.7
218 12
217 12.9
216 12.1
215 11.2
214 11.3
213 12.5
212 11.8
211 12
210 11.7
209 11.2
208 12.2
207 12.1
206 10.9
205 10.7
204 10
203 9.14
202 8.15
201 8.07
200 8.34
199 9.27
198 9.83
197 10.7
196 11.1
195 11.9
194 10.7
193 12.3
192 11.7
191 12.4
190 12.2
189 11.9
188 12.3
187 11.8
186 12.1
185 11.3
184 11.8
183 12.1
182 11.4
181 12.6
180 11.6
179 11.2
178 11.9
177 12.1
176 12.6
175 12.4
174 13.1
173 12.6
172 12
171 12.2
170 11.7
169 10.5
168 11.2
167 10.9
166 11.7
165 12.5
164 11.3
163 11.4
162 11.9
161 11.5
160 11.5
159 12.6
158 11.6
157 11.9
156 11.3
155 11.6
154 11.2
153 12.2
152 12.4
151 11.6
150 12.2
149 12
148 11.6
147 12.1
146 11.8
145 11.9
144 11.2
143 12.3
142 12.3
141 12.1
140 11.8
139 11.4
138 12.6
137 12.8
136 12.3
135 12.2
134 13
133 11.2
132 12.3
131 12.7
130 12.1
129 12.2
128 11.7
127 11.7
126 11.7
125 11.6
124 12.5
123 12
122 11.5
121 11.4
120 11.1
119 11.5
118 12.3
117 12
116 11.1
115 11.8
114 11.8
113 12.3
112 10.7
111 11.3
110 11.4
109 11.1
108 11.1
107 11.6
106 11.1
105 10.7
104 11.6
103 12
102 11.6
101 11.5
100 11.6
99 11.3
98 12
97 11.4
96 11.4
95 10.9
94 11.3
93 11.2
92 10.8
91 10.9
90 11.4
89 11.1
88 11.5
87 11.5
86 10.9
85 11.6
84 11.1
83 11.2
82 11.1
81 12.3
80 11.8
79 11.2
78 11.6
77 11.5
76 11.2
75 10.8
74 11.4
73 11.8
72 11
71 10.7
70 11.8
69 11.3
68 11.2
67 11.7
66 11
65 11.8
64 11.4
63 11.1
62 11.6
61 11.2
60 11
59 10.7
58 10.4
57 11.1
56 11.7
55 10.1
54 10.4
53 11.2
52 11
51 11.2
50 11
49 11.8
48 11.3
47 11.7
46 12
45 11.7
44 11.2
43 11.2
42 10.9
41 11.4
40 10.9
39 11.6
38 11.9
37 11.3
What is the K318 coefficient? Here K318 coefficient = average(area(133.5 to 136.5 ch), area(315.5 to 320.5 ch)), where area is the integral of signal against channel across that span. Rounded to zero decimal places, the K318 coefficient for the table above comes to 49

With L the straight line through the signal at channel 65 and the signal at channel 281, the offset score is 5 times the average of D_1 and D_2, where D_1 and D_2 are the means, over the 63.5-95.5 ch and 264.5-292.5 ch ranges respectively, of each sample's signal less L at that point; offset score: -1.3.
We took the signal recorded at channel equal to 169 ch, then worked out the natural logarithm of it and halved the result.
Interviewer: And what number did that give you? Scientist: 1.176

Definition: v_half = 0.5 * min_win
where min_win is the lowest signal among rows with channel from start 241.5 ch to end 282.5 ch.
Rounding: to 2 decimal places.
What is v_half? 5.60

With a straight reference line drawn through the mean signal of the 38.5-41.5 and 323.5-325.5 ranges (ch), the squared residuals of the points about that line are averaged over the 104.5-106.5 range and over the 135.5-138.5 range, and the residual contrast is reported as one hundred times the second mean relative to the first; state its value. 290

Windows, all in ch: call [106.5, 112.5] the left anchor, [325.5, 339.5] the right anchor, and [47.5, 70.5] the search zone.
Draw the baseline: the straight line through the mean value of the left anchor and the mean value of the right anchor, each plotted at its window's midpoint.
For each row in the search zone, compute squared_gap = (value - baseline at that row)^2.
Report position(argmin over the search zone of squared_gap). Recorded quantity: 60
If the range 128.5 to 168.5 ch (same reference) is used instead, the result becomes 163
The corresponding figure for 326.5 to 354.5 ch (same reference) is 330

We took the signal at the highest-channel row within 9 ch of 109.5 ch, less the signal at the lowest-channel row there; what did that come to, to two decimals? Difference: 0.80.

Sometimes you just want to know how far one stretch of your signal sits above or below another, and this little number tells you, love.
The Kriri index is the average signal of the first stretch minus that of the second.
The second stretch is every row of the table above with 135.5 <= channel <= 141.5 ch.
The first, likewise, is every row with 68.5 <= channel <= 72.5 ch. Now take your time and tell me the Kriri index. -1.0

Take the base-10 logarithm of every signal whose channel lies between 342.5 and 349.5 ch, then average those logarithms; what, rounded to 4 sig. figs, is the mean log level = 1.065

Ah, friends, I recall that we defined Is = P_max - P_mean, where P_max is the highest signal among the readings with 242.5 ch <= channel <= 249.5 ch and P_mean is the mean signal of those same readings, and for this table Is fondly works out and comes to 0.61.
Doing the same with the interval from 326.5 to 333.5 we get 0.27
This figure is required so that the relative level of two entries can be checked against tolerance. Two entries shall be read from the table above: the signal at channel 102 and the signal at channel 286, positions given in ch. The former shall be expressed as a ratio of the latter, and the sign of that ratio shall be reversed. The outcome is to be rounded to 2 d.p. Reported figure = -1.00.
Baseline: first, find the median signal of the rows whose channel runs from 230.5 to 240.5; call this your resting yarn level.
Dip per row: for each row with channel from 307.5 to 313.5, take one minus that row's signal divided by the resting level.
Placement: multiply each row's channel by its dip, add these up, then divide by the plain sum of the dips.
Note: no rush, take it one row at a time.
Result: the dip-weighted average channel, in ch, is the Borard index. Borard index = 310.5 ch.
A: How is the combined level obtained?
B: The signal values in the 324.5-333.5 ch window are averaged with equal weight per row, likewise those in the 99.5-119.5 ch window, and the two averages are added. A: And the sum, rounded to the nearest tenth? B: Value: 23.7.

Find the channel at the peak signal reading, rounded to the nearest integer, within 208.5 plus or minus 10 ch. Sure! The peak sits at 217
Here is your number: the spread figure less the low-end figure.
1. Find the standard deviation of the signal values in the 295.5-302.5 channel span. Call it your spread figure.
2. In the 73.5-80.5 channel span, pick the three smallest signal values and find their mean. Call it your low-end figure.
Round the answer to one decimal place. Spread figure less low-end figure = -10.6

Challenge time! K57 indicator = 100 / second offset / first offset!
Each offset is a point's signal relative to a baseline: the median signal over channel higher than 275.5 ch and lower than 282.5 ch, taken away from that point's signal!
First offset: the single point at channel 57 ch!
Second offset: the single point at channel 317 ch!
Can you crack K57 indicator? -1000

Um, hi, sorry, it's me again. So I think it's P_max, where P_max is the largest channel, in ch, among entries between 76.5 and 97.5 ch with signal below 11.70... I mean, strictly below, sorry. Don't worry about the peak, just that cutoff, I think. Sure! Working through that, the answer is 97 ch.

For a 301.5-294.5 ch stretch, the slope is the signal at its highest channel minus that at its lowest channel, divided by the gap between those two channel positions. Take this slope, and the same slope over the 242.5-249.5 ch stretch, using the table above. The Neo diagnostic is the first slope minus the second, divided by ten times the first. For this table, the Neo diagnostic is -0.60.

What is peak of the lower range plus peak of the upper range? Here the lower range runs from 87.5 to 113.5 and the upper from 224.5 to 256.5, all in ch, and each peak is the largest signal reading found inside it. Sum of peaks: 25.0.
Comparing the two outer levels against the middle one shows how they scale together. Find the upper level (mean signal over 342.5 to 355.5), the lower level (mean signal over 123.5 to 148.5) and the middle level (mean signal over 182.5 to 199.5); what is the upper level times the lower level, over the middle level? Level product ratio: 12.1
